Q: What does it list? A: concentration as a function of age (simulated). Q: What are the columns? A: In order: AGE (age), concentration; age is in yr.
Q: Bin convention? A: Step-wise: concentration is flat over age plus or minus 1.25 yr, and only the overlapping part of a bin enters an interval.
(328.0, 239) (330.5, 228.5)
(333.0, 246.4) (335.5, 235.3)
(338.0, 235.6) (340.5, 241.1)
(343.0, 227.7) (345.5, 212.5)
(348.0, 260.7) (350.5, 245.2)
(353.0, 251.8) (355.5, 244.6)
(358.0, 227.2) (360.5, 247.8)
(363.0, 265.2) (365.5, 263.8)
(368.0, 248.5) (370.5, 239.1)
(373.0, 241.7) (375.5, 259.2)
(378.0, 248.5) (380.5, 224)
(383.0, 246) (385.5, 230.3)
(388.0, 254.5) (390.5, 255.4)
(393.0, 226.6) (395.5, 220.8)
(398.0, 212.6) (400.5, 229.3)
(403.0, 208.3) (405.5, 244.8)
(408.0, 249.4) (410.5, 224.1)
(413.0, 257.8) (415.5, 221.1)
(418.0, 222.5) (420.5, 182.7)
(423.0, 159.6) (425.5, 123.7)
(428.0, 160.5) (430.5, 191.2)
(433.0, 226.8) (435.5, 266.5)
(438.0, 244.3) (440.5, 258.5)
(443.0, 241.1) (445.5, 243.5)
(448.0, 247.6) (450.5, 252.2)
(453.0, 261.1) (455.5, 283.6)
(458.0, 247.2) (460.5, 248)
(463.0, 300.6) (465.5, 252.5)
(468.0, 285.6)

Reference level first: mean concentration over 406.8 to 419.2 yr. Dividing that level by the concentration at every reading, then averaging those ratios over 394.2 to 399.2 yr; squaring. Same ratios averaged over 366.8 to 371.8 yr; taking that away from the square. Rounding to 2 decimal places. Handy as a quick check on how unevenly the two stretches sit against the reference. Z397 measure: 0.21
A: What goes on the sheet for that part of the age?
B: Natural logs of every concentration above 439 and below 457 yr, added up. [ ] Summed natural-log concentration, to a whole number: 39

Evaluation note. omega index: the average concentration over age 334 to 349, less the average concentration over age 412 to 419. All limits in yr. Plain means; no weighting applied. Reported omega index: 2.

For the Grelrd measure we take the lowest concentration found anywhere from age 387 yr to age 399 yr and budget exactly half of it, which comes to 106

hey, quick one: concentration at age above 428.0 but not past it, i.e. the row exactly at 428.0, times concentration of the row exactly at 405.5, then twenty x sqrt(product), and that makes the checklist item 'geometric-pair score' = 3964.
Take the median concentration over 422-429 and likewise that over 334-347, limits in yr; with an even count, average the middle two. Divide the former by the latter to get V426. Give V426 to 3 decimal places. 0.678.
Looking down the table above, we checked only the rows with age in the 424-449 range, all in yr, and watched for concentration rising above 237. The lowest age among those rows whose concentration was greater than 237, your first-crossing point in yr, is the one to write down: 435.5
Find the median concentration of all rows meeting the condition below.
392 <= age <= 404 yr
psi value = 221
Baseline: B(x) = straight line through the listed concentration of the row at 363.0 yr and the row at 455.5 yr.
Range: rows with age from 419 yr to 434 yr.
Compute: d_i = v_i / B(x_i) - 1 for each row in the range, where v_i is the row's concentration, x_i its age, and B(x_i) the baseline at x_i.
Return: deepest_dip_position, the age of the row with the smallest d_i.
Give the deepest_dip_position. 425.5 yr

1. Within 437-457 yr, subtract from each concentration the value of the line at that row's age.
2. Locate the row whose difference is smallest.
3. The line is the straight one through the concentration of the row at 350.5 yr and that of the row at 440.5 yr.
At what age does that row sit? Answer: 443.0 yr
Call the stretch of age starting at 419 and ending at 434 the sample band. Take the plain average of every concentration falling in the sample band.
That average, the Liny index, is 174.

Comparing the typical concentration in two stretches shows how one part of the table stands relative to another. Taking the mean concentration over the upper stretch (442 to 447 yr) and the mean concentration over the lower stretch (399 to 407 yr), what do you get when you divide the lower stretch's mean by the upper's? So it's 0.94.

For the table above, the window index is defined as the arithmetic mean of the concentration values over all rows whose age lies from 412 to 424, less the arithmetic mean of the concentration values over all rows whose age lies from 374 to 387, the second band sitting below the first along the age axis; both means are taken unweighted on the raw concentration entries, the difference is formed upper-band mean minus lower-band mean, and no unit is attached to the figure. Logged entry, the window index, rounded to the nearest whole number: -33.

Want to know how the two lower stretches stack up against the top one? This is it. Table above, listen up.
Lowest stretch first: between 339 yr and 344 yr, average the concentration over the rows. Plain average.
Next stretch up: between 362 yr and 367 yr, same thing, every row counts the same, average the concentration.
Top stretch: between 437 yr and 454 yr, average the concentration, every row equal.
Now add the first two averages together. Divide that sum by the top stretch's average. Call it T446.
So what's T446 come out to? 2.00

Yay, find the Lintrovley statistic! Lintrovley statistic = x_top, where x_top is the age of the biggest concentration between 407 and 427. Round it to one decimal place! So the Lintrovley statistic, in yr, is 413.0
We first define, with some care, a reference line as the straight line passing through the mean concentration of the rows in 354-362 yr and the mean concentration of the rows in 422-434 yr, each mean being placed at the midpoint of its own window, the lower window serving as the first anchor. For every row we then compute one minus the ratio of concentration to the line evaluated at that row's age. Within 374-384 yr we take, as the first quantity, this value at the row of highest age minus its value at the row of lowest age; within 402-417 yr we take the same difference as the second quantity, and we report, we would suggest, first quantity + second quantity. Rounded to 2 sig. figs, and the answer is -0.12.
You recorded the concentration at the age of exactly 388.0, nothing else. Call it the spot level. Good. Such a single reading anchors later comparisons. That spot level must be 254.5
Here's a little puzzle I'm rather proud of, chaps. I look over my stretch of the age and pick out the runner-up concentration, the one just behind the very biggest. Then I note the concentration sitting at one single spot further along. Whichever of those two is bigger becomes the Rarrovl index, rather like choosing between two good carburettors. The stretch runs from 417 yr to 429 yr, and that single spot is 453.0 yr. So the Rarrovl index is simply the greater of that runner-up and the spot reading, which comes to 261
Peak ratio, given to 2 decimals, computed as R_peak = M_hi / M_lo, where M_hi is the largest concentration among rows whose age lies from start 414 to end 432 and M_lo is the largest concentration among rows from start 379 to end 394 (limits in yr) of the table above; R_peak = 0.87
